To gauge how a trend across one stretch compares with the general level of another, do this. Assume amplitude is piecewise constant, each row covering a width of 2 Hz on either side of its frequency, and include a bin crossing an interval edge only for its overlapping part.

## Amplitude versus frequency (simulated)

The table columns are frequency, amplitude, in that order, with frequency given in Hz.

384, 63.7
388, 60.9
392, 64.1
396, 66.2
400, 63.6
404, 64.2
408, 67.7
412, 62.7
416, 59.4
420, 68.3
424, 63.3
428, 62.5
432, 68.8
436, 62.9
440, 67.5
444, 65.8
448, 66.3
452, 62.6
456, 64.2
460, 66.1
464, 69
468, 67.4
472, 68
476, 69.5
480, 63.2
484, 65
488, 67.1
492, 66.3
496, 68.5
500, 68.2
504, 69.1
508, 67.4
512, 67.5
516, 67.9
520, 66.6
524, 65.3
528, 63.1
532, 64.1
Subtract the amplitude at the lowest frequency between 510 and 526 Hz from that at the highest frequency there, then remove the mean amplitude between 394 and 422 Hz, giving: -66.8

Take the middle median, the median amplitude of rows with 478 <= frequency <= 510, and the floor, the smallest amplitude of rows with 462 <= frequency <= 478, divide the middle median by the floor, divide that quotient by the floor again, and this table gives 0.0148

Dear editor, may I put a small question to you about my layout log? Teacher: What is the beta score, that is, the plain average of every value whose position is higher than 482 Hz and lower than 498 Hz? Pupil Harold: 66.7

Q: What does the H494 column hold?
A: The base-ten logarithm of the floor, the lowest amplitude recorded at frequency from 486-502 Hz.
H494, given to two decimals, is 1.82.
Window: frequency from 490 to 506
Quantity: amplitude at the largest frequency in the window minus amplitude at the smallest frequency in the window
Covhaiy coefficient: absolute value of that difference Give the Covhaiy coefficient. 3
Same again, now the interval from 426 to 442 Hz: 5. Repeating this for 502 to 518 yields 1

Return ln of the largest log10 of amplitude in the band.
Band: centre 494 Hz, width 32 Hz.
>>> 0.609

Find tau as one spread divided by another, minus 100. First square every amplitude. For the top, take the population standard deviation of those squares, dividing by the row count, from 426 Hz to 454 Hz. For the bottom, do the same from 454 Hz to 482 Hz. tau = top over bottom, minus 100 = -98.9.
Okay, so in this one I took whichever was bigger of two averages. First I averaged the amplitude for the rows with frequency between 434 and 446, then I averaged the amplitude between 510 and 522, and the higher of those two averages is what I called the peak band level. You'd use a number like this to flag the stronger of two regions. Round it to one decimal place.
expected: 67.3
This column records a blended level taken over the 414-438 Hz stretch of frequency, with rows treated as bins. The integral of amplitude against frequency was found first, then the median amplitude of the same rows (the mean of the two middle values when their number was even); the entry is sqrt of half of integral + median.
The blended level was 28.3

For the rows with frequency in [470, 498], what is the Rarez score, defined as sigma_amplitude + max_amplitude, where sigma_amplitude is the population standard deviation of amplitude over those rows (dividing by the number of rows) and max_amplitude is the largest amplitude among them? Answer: 71.51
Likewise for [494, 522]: 69.85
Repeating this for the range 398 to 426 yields 71.12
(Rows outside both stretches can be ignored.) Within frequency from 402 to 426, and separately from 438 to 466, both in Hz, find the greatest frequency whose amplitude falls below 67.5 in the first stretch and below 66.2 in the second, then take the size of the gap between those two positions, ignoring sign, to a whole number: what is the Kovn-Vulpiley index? 36 Hz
